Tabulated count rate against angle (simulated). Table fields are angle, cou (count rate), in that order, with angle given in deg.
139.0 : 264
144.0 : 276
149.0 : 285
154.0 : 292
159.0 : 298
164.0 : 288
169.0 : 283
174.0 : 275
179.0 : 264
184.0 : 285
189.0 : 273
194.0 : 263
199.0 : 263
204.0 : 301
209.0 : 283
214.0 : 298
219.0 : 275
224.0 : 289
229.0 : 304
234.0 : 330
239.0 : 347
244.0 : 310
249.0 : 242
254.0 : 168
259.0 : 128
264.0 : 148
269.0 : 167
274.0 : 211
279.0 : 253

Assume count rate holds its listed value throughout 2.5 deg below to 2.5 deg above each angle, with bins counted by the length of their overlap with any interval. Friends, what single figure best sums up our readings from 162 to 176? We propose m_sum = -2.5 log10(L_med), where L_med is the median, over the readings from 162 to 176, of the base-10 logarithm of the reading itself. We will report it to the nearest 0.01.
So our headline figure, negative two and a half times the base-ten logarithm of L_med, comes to -0.97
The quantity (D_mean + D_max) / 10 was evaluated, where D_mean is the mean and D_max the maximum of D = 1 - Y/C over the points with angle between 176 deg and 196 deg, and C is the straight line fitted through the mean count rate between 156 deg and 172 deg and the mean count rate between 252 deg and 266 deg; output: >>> -0.005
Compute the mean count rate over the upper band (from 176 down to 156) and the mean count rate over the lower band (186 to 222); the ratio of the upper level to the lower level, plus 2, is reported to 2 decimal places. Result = 3.02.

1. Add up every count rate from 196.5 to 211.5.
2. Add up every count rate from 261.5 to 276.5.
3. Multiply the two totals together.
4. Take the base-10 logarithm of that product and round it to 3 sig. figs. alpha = 5.65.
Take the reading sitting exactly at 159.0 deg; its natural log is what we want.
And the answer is 5.70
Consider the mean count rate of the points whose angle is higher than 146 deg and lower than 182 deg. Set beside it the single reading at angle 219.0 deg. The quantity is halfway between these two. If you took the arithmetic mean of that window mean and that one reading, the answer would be 279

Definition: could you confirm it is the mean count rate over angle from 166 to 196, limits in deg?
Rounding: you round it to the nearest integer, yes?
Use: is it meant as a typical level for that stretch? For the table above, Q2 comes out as 274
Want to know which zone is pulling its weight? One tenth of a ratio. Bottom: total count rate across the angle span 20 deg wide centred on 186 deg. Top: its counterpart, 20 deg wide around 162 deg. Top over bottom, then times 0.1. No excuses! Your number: 0.107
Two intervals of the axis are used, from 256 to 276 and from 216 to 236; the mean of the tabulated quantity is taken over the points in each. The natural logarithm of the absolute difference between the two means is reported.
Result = 4.9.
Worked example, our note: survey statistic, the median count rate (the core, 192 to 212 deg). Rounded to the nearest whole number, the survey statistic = 273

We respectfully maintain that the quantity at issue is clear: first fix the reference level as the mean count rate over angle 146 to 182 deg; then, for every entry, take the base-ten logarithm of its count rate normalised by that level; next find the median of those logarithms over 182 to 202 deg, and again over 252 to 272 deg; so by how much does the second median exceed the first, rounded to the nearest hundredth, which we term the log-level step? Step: -0.23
